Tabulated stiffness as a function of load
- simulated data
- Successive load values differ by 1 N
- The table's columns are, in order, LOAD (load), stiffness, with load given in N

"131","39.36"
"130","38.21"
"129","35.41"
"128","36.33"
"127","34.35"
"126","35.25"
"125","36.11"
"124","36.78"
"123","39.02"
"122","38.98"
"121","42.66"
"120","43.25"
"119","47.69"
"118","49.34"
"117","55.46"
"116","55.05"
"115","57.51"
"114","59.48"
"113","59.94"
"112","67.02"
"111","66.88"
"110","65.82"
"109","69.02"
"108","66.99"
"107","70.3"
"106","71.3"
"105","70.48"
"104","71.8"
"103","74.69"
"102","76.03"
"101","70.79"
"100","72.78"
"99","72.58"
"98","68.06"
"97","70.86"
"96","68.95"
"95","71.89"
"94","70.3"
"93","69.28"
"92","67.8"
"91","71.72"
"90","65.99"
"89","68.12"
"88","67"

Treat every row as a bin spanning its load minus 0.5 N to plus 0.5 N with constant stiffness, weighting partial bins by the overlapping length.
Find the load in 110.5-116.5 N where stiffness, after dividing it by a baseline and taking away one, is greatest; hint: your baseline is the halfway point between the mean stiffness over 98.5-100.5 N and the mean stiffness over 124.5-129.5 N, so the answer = 112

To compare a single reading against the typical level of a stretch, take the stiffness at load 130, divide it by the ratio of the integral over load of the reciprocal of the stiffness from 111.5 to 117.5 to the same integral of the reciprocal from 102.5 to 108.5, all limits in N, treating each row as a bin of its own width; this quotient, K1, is 32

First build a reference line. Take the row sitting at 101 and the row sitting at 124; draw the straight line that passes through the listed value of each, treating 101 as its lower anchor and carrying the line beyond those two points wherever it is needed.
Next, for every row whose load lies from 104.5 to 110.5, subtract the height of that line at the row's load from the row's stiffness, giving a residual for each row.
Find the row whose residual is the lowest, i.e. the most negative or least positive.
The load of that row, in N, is 105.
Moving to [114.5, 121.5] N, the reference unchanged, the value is 120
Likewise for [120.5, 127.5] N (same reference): 122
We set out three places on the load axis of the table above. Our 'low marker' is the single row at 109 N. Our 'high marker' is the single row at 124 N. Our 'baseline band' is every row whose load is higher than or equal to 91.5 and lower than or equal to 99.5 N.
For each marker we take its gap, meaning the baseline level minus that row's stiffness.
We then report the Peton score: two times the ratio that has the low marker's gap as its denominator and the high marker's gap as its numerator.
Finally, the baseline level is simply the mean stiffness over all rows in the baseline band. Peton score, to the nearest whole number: 70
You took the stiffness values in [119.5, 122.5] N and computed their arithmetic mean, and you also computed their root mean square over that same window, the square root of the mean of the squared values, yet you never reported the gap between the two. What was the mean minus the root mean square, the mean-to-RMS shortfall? -0.043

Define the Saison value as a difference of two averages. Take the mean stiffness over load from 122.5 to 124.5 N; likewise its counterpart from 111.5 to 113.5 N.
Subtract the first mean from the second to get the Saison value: 26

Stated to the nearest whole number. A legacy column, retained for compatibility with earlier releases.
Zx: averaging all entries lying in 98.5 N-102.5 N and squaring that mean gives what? 5336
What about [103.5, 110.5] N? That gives 4815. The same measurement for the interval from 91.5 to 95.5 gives 4874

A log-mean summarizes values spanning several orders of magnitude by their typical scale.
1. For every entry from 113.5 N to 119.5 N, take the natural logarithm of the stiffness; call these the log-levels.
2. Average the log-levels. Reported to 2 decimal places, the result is 3.99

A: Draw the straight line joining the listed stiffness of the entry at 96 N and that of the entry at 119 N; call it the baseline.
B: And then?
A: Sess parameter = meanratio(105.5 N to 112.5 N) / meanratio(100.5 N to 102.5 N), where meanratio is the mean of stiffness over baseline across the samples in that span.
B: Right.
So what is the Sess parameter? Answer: 1.04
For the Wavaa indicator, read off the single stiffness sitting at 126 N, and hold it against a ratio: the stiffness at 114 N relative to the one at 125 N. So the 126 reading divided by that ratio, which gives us 21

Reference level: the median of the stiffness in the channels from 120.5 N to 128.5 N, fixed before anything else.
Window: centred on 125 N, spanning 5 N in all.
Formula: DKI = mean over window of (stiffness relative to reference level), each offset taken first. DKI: 0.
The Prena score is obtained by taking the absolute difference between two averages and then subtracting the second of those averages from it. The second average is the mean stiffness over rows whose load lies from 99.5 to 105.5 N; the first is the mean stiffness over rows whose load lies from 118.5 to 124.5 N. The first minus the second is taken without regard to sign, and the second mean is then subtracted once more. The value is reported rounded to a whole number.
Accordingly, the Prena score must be -41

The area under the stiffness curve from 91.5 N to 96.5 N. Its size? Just 348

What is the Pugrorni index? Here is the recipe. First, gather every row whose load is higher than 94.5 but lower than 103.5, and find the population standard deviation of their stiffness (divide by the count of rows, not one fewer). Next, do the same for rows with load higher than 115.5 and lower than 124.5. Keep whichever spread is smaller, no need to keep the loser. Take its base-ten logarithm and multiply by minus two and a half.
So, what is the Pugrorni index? -1.0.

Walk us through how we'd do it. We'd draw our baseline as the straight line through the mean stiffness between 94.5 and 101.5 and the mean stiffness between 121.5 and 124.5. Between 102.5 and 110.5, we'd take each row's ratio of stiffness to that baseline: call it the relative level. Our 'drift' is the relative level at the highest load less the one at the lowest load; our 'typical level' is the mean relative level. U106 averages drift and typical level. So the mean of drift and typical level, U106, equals 0.60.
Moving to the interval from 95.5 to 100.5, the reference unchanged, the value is 0.56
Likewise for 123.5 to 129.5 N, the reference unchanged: 0.62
